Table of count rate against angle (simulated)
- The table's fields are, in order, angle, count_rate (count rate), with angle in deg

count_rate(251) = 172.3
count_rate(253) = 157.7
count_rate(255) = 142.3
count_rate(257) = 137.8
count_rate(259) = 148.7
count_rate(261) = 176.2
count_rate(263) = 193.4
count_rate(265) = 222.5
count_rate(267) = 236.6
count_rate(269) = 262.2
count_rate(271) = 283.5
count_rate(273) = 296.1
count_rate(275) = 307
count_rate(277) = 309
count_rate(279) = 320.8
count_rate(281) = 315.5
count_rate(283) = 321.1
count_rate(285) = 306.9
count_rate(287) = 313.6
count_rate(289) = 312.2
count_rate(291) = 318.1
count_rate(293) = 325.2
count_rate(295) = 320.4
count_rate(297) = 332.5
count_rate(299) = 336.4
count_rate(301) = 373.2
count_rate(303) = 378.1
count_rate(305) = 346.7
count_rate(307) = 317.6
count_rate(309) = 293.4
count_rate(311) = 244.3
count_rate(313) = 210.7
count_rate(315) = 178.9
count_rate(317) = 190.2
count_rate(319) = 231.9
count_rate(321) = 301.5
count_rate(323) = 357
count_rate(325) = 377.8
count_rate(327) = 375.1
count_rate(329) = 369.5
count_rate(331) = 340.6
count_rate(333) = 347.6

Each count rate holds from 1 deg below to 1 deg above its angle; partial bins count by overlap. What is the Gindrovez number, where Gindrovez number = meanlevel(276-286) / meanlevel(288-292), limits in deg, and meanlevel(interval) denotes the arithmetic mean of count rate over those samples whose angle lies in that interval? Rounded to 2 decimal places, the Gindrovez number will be 1.00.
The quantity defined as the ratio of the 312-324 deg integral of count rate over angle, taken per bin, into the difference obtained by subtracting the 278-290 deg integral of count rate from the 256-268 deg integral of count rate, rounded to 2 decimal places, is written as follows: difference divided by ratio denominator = -0.53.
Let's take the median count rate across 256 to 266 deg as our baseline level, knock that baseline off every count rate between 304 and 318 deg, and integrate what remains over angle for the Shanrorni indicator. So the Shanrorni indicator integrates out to 1097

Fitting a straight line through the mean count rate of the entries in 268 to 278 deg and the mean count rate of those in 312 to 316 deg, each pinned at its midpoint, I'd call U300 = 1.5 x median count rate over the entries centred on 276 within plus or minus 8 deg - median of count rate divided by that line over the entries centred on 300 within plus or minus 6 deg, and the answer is 460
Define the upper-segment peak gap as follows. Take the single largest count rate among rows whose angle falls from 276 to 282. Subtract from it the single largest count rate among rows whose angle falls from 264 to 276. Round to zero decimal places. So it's 14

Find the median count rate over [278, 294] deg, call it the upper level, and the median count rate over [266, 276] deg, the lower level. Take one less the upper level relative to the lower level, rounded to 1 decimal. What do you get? -0.1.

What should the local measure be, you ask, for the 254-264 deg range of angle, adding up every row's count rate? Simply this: 798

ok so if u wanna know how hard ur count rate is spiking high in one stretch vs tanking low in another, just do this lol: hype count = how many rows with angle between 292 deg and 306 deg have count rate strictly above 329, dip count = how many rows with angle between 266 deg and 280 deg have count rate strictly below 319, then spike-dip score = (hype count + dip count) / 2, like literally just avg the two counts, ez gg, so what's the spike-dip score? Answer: 5.5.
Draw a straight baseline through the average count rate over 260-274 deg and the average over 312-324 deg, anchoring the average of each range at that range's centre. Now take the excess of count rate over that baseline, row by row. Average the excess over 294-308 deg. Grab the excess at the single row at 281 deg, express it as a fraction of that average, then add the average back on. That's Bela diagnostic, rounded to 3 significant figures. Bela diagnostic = 101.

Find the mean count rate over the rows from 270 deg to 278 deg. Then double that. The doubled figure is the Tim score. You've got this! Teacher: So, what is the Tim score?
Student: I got 598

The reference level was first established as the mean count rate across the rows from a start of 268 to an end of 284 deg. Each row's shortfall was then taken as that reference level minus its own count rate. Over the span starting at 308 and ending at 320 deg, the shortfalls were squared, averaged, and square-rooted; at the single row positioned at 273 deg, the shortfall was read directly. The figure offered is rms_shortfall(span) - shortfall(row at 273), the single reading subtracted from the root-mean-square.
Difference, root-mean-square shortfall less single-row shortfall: 80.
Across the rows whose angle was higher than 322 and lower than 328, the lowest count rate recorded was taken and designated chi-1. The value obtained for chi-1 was 357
